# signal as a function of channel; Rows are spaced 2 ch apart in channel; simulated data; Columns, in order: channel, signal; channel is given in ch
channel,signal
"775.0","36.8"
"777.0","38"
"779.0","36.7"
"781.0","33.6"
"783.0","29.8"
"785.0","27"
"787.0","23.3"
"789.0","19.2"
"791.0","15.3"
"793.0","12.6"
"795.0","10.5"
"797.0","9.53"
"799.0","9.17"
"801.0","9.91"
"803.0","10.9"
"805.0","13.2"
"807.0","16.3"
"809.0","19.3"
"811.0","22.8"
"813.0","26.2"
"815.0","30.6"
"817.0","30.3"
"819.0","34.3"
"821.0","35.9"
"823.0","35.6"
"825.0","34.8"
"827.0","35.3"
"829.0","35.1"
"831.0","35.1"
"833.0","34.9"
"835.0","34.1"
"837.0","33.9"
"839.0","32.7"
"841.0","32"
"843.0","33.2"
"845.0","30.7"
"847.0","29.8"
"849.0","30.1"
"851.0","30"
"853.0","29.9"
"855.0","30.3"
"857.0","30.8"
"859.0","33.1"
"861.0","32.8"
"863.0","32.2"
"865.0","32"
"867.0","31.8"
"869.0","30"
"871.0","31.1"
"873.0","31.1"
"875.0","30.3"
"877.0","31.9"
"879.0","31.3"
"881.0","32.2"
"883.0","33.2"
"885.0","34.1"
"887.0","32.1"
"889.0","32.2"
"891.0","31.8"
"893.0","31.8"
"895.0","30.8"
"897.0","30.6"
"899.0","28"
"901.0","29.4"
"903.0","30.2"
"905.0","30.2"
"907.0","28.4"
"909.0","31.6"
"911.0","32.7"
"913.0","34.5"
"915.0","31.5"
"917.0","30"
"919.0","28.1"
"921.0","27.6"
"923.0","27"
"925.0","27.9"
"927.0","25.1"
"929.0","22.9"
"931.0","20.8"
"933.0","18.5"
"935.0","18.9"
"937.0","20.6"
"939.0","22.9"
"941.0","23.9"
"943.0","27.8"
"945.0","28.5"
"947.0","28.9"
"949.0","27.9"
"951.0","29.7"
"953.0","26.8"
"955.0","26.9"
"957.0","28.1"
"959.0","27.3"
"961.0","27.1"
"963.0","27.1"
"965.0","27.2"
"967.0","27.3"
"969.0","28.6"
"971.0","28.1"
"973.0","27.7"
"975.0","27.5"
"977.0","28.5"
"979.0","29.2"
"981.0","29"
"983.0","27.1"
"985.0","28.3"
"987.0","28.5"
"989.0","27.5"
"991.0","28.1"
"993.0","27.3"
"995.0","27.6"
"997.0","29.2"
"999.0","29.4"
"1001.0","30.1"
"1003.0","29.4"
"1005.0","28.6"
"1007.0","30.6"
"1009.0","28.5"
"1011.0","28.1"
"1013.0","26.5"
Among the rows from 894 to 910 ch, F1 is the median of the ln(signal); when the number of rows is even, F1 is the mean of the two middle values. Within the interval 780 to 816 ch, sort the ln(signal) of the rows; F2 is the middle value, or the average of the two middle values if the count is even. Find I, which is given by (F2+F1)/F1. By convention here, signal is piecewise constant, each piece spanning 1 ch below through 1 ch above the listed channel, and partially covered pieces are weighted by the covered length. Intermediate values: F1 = 3.41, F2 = 2.87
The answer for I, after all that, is 1.84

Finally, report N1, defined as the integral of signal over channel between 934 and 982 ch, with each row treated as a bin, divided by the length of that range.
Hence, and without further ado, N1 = 27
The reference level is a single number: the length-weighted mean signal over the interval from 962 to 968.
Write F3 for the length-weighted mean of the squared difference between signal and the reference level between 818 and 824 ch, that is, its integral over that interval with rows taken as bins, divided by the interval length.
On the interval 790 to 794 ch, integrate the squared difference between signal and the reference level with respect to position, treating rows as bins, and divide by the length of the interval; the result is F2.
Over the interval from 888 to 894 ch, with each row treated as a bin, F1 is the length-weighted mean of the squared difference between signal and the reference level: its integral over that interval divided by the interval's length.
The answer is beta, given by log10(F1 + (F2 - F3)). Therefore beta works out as 2.1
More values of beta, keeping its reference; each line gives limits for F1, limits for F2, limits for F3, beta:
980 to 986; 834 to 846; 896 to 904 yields 1.4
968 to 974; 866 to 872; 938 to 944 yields 0.8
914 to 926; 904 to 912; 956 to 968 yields 1.3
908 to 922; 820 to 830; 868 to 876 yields 1.9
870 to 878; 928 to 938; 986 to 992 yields 1.8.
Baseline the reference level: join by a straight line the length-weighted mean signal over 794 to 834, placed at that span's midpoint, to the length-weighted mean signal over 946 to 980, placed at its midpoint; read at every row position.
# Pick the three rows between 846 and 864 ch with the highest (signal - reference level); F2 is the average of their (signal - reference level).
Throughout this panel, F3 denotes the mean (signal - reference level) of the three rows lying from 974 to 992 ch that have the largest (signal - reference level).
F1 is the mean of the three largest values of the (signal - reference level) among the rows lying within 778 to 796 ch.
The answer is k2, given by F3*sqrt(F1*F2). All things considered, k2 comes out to 5.5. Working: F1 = 9.6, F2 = 7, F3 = 0.7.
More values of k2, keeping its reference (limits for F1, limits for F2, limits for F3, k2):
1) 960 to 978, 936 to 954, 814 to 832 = 7.5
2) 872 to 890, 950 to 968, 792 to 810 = -17.4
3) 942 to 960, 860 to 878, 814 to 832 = 34.7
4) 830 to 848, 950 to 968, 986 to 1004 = 2.3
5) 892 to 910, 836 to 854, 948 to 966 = 6.0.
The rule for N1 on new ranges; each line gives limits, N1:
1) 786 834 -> 23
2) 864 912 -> 31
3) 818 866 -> 33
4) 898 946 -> 27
